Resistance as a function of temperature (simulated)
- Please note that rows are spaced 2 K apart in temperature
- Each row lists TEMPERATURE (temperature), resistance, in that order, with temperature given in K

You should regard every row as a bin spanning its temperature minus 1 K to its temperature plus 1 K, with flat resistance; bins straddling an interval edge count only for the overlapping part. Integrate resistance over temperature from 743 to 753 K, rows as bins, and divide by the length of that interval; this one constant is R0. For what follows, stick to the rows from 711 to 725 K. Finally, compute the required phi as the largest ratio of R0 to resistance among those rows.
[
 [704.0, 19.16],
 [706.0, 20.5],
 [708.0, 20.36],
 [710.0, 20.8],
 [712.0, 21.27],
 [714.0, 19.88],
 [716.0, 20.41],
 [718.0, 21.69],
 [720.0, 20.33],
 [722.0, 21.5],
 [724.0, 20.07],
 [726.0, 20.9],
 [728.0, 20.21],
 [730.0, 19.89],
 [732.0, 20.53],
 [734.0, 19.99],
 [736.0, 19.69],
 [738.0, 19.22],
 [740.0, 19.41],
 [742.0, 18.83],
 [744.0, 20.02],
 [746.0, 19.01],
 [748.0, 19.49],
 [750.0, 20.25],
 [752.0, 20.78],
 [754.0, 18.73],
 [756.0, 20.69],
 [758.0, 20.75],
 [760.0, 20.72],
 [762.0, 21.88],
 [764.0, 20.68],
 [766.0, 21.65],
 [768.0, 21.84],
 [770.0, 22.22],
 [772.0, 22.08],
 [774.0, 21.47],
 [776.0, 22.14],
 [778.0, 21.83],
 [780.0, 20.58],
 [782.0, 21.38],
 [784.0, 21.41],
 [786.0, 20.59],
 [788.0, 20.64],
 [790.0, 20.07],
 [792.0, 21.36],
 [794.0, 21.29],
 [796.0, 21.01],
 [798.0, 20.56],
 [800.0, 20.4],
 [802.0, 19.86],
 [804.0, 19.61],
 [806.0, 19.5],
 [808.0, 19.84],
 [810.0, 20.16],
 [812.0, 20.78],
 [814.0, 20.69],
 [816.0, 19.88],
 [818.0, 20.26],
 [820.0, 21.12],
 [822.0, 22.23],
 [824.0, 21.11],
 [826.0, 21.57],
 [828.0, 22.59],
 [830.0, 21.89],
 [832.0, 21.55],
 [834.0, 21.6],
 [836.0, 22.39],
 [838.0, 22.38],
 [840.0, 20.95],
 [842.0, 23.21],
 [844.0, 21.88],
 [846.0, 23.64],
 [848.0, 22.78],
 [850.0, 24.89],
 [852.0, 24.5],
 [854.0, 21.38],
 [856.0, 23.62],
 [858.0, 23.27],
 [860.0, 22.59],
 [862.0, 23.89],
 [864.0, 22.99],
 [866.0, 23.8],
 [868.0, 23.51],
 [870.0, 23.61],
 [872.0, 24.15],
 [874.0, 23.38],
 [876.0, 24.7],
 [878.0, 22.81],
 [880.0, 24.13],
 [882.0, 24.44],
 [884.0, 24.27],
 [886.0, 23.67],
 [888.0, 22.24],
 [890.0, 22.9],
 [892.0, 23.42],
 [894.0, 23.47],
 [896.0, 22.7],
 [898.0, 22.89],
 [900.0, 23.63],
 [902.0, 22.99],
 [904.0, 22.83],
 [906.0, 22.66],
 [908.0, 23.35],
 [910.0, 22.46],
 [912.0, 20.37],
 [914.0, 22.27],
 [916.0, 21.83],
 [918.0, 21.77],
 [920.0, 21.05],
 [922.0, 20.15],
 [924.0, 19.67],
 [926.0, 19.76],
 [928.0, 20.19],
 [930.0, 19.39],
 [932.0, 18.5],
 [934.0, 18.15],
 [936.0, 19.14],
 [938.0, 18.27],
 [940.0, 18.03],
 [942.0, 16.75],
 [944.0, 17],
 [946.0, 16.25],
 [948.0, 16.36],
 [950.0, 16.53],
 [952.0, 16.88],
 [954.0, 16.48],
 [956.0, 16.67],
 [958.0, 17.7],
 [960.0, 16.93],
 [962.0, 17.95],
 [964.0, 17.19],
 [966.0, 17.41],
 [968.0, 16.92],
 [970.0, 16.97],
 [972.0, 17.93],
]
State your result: 1.00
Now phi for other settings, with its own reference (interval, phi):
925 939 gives 1.10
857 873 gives 0.88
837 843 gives 0.95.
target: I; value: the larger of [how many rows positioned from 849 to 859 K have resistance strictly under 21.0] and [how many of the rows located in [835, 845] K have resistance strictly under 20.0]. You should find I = 0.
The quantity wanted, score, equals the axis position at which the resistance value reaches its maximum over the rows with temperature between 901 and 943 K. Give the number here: 908.0 K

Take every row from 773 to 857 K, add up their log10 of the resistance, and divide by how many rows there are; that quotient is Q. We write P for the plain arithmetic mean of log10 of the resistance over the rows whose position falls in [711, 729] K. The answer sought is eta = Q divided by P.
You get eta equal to 1.01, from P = 1.32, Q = 1.331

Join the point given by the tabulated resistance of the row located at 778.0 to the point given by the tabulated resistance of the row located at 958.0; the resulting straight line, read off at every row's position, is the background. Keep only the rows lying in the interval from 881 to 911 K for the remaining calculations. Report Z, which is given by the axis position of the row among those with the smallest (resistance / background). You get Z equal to 888.0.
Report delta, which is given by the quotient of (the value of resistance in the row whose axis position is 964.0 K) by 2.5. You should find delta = 6.9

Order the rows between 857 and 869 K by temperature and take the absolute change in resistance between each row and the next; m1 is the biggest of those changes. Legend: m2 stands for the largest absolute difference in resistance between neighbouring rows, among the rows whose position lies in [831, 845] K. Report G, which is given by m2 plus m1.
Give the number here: 3.6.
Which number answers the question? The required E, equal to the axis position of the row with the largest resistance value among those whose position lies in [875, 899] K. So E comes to 876.0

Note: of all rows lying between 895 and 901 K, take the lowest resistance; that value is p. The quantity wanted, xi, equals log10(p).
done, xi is 1.36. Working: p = 22.7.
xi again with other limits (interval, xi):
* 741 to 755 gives 1.27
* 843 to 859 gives 1.33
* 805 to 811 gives 1.29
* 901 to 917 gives 1.31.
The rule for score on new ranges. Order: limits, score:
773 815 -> 776.0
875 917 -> 876.0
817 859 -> 850.0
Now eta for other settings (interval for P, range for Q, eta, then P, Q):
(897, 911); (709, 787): 0.97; 1.36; 1.314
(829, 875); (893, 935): 0.98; 1.36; 1.330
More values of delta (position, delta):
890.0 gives 9.2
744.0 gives 8.0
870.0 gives 9.4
